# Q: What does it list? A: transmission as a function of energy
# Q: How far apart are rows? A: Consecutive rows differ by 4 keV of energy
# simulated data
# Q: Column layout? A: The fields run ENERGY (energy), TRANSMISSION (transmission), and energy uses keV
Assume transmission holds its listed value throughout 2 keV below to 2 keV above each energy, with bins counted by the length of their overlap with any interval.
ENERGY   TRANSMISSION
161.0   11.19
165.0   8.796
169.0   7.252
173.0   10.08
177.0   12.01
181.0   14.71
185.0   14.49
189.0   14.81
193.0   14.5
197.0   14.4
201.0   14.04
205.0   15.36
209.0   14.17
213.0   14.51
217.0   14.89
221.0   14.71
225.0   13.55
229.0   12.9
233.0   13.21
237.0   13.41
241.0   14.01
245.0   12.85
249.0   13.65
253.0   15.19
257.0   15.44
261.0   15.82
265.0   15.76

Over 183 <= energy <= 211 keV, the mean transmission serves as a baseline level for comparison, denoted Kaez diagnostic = 14.5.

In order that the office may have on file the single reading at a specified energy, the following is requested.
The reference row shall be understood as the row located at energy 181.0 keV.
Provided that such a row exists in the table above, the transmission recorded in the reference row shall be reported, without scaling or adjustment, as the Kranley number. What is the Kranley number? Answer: 14.71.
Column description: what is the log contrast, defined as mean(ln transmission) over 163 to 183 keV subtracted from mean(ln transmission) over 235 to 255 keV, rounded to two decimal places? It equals 0.30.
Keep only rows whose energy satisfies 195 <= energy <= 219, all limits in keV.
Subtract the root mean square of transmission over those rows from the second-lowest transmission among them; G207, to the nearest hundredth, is -0.40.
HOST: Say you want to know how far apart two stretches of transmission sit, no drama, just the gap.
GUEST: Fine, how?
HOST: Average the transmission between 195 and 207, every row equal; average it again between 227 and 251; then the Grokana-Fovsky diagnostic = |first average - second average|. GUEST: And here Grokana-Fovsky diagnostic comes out 1.3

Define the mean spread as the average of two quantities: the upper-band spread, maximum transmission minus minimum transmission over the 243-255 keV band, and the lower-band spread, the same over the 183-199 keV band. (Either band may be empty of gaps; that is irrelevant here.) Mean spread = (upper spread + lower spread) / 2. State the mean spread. 1.4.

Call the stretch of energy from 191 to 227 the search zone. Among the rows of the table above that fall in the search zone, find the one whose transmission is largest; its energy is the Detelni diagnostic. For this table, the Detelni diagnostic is 205.0 keV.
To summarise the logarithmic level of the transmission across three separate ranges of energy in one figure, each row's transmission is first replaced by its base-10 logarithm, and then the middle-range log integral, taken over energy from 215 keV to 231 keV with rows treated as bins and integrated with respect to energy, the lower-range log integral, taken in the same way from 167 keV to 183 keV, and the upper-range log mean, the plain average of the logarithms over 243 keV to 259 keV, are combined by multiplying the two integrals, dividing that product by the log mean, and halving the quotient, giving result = 131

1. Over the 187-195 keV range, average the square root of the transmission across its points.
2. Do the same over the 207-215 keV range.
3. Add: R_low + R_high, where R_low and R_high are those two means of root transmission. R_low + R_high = 7.61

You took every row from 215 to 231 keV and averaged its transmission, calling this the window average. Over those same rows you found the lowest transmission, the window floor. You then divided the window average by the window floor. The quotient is 1.09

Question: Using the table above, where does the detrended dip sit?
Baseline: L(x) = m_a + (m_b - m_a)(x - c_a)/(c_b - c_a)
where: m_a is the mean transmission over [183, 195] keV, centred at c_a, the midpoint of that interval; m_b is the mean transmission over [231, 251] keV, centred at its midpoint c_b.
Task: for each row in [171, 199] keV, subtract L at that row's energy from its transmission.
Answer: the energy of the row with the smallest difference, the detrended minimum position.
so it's 173.0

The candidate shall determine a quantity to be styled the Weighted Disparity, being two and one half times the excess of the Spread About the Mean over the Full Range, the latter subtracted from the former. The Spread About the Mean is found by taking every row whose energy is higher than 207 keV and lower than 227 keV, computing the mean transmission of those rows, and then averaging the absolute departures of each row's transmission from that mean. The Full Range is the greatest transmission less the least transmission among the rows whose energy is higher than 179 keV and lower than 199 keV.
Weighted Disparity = 0.0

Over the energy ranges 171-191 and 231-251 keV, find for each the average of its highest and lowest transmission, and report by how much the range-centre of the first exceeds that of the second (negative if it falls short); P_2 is -1.0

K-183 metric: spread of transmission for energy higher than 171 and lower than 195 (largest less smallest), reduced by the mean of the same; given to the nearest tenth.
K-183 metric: -8.7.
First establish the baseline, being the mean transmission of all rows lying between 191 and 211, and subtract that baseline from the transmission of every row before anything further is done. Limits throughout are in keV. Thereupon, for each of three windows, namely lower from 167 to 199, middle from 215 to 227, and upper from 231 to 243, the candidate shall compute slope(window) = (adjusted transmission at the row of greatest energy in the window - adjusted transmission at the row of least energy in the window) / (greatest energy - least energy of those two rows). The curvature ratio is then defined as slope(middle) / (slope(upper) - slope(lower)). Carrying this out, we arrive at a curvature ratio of 1.1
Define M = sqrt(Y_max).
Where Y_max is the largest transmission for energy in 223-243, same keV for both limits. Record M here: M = 3.74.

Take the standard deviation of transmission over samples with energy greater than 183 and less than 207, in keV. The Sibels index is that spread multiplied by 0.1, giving 0.04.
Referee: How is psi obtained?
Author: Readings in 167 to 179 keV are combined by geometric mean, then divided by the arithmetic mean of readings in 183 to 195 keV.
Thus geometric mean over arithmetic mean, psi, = 0.66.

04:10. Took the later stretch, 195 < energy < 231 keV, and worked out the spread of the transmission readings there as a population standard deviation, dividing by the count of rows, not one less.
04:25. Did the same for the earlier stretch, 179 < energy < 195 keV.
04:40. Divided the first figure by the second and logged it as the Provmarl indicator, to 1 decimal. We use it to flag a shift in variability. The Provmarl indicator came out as 5.0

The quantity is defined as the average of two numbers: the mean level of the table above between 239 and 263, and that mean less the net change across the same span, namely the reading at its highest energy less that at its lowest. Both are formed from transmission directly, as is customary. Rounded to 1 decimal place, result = 13.6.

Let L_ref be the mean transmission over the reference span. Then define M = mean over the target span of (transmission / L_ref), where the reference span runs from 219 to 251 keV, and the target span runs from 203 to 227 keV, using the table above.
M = 1.07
